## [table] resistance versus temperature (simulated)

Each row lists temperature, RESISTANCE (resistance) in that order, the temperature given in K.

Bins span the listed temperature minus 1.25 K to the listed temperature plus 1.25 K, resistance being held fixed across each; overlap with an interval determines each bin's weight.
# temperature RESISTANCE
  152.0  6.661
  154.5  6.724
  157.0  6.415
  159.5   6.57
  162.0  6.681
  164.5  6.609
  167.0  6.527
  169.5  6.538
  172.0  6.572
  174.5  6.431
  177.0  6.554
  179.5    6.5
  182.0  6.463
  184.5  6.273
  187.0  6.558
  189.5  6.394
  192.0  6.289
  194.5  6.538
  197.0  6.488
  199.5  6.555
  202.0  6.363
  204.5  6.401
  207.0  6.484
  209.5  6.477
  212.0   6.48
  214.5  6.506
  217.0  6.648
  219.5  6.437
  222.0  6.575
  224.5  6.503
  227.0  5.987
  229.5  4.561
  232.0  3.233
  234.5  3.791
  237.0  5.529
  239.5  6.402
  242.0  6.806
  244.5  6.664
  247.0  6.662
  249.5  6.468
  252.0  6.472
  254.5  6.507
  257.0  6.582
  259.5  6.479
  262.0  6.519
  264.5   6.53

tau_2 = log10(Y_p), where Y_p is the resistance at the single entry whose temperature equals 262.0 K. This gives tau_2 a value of 0.814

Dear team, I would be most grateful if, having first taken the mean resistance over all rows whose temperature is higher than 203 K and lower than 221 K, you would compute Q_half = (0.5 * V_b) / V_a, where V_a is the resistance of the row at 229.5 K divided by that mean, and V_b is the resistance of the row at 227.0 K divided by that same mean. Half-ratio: 0.656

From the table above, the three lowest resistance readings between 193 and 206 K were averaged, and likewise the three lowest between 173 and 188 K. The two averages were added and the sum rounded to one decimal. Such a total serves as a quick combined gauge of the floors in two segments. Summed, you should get 12.8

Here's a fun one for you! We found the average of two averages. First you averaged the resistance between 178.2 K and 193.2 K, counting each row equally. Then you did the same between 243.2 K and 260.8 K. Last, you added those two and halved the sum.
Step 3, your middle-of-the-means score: 6.48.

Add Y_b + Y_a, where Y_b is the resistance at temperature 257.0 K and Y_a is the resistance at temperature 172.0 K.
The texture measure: 13.2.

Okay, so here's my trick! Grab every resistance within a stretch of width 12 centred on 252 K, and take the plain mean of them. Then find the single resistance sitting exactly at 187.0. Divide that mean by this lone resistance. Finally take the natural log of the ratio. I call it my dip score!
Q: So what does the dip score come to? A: 0.00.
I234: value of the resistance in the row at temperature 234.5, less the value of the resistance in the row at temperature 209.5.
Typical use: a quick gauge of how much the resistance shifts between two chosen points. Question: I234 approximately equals -2.7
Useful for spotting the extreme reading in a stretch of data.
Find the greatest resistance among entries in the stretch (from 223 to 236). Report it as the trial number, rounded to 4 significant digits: 6.503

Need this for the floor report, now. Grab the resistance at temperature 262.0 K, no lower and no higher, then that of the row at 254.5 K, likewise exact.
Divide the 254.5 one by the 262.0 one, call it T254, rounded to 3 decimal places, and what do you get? 0.998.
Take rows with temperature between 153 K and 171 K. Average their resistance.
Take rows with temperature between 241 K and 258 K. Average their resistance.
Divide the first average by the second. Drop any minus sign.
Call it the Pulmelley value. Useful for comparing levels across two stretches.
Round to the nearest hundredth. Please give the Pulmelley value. 1.00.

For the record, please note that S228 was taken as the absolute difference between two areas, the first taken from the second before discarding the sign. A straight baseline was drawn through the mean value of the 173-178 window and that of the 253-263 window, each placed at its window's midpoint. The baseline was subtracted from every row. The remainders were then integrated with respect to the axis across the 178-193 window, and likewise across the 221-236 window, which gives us 20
